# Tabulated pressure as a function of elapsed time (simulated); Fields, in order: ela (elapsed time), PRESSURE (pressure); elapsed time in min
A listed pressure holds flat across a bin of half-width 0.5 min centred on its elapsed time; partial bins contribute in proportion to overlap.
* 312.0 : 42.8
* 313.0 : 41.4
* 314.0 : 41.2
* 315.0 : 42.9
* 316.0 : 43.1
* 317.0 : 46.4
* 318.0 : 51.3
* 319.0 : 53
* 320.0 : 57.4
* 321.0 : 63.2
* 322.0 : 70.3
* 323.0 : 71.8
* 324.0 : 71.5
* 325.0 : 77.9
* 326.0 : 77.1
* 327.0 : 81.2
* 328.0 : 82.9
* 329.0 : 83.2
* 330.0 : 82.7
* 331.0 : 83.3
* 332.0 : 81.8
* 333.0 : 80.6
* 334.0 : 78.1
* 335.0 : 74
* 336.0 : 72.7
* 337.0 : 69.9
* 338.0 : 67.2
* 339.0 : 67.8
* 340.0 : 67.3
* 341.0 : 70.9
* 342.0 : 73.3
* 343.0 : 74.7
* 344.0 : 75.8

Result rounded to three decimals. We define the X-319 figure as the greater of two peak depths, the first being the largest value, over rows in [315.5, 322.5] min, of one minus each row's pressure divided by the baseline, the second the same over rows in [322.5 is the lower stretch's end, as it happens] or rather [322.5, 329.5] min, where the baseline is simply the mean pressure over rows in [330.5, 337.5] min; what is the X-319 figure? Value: 0.442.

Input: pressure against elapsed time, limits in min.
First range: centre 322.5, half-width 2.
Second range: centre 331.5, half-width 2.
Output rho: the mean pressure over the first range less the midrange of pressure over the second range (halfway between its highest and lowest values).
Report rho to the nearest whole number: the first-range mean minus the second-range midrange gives -13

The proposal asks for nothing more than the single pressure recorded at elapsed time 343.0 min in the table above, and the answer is 74.7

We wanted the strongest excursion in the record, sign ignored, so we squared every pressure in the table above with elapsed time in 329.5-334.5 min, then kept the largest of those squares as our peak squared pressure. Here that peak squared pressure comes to 6939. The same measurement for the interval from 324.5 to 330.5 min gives 6922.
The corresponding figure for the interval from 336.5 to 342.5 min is 5373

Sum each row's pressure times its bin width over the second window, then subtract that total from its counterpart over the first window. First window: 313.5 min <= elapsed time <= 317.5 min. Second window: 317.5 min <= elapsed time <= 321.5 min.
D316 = -51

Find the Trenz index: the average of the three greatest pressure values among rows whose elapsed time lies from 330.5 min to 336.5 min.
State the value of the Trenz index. 82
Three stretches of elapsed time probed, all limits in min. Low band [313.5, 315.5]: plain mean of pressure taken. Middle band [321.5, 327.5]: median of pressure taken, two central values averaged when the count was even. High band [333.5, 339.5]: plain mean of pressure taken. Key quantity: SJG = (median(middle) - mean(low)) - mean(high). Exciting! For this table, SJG -39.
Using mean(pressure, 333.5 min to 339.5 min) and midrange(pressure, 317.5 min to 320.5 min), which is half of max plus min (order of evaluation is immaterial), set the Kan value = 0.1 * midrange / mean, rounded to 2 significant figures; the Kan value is 0.076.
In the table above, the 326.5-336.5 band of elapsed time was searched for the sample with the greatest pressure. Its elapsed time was 331.0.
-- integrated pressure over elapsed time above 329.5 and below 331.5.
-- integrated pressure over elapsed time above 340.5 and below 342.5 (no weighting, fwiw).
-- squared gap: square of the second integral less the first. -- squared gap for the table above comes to 475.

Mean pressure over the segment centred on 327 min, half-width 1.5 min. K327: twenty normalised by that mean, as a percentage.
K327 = 25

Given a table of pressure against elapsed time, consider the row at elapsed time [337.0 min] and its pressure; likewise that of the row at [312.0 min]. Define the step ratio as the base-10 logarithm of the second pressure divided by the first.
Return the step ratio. -0.213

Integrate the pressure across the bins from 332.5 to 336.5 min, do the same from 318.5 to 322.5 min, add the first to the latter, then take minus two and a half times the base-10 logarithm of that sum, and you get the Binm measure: -6.85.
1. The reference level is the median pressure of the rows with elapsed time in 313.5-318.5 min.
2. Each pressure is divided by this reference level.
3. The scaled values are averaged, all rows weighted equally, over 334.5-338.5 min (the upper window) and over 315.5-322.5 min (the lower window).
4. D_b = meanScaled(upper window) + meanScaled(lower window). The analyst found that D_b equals 2.92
